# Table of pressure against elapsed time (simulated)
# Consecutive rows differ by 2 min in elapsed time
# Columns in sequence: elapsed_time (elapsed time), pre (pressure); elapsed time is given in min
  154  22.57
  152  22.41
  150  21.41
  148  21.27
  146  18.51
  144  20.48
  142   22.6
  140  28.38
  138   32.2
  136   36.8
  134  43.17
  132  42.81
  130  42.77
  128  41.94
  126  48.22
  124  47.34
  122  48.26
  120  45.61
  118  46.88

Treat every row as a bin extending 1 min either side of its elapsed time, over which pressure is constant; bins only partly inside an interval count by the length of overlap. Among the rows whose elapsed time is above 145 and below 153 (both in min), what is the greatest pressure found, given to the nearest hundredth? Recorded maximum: 22.41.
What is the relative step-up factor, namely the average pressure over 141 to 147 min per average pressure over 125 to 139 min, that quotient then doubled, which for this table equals 1.0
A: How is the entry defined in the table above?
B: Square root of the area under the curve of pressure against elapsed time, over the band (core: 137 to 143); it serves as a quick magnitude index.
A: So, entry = 13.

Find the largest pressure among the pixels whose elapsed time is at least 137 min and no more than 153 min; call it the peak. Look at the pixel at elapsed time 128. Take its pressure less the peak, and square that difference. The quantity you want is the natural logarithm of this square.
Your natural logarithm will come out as 4.6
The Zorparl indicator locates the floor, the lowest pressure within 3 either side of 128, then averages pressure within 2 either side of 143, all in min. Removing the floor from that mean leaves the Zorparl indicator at -20.4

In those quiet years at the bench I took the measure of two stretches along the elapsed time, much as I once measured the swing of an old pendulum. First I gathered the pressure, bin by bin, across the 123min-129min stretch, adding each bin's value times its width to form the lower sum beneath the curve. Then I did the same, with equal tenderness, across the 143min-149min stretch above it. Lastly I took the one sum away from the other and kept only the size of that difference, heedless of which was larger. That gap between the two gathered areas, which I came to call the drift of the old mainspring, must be 154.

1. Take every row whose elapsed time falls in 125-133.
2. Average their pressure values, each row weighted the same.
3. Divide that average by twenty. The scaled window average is 2.2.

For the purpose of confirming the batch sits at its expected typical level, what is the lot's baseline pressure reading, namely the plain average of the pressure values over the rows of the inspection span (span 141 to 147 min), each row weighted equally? 21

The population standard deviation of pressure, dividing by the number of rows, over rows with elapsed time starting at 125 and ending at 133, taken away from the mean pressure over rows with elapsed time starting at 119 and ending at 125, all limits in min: 44.6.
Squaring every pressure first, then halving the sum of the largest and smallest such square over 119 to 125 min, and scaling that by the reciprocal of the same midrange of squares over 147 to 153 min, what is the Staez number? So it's 4.6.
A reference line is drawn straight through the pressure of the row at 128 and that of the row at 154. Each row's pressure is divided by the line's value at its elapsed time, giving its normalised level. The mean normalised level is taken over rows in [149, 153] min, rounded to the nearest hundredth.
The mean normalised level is 0.88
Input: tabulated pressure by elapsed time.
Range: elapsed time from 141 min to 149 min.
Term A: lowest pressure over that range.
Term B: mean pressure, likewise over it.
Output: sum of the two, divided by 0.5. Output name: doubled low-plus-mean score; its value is 78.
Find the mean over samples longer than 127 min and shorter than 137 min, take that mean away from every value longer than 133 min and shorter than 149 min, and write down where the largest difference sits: 134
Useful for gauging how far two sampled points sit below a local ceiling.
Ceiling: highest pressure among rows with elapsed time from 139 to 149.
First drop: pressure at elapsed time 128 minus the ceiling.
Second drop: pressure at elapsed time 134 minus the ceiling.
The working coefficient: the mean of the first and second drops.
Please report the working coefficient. 14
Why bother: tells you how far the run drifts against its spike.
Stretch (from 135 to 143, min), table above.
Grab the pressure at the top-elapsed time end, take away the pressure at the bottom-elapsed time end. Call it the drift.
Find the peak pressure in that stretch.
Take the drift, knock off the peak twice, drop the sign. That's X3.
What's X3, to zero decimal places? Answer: 88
